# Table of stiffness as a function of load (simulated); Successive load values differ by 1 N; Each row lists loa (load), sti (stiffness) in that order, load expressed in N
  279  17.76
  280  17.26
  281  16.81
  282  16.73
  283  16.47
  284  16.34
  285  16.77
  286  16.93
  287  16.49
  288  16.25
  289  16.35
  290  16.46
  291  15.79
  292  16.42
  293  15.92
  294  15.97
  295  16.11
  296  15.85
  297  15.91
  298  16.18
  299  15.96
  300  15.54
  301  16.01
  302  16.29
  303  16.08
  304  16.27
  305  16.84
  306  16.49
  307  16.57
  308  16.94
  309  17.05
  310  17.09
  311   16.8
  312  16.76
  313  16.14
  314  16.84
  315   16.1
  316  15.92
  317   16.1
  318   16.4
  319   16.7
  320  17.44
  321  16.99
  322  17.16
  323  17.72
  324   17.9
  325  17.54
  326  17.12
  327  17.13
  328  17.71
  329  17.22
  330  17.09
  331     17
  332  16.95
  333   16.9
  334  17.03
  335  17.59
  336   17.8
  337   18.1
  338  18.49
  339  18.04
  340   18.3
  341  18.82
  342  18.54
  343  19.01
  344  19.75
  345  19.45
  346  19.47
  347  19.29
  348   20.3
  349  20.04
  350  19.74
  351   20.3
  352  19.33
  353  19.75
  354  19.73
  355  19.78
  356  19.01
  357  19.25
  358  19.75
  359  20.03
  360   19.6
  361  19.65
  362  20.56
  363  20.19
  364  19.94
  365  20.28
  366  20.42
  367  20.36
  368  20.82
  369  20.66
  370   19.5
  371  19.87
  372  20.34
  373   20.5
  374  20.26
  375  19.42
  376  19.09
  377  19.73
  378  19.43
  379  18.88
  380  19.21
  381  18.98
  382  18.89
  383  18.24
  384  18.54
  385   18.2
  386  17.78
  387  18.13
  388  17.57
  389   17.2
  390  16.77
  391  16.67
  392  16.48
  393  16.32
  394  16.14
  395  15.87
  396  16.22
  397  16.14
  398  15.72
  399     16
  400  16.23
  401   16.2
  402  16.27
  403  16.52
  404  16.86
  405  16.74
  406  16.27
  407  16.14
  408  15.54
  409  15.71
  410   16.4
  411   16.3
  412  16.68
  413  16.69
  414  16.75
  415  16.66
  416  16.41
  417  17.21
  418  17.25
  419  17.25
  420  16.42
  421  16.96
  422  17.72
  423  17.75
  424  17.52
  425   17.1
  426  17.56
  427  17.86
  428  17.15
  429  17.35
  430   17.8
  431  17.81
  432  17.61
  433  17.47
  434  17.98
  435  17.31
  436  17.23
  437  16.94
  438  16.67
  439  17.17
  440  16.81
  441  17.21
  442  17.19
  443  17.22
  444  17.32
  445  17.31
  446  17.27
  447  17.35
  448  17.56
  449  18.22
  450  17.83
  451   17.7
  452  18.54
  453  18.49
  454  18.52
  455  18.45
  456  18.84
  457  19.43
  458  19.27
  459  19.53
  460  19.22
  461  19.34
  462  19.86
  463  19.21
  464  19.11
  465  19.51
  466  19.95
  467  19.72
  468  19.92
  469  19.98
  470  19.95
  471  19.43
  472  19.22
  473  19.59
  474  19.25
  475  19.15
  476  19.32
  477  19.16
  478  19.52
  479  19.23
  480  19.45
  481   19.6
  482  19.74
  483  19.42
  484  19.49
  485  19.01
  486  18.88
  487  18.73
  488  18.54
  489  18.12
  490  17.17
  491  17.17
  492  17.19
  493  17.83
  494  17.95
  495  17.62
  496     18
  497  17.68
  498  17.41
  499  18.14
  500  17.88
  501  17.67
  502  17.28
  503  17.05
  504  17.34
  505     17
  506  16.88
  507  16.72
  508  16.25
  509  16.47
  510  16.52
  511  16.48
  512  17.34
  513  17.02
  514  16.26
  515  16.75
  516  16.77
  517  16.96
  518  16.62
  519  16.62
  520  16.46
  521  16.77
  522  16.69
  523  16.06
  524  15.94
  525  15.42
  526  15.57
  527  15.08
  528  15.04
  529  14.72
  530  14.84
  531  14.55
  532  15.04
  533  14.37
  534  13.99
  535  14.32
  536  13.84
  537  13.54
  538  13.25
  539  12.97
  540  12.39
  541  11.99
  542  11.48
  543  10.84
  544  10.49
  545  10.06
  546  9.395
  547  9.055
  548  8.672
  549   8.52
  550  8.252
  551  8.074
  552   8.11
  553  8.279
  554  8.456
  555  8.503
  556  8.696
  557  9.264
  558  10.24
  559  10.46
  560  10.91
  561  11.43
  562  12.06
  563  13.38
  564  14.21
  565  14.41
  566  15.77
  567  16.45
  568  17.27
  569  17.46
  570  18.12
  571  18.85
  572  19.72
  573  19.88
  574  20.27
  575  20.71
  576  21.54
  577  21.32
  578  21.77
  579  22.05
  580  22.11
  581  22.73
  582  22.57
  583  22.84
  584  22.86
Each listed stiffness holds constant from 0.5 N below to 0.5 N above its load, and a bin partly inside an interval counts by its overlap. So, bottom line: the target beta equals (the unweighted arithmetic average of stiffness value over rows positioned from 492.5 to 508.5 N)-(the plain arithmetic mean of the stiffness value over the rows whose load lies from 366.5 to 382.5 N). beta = -2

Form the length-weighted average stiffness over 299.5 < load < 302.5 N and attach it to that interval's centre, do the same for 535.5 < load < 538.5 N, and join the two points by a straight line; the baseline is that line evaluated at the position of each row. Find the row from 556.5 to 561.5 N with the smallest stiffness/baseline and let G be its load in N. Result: 557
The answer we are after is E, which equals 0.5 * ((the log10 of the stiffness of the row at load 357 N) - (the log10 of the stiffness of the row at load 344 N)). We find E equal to -0.006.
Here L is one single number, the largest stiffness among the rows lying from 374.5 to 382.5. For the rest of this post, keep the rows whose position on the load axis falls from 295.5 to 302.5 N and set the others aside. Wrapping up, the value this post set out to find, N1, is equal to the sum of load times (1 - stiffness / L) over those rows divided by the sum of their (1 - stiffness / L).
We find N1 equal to 299.0 N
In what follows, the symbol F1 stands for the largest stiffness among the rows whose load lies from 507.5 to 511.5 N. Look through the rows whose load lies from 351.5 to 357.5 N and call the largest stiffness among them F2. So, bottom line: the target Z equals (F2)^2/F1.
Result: 24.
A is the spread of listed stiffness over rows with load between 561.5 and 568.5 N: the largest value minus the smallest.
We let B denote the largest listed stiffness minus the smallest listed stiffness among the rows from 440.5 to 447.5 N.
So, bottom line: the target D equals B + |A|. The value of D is 5.37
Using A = 5.2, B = 0.16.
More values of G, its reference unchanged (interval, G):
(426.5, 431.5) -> 428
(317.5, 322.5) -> 318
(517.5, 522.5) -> 520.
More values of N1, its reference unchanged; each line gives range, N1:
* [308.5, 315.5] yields 312.2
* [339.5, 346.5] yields 341.7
